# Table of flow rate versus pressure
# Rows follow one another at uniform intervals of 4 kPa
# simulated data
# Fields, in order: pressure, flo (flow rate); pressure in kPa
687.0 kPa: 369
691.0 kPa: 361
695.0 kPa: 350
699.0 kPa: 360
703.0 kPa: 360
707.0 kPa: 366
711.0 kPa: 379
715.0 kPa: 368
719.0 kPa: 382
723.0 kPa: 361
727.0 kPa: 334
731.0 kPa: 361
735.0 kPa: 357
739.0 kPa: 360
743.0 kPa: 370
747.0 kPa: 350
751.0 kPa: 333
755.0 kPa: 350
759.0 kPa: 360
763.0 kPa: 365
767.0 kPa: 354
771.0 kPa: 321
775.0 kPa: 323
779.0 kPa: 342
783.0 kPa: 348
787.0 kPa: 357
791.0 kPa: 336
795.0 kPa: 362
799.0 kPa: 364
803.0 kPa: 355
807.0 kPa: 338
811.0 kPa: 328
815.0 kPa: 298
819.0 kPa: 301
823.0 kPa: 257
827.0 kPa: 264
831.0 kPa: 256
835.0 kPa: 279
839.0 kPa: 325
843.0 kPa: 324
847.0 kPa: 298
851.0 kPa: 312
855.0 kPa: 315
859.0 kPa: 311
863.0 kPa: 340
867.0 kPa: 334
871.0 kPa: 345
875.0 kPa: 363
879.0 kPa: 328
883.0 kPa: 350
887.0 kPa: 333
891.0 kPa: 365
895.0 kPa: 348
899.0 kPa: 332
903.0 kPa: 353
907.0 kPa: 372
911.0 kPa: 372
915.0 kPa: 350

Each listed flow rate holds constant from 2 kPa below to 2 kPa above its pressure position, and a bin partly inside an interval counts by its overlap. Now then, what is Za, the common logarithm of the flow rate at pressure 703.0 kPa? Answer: 2.556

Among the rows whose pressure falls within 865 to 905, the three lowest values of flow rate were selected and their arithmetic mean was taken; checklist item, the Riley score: 331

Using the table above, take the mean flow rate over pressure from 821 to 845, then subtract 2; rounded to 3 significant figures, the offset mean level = 282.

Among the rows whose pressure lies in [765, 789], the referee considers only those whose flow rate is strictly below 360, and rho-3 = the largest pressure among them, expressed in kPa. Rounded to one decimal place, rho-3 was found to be 787.0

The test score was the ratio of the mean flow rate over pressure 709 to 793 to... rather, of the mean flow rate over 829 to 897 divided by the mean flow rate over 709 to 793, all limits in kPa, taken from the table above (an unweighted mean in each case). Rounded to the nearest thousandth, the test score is 0.921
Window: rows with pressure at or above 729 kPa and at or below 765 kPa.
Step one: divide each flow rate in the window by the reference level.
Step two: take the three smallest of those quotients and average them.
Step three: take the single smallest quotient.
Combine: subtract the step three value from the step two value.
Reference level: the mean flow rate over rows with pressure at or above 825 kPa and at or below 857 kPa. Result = 0.04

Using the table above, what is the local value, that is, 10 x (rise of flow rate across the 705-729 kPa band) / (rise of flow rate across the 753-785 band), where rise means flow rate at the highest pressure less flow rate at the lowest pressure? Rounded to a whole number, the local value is 160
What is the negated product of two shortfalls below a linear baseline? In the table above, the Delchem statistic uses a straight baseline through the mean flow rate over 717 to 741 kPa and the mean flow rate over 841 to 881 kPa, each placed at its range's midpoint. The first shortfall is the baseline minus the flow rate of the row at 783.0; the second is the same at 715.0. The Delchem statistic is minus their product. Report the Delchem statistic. -11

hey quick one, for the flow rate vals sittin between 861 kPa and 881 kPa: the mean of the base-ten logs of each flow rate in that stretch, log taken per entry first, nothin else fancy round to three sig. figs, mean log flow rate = 2.53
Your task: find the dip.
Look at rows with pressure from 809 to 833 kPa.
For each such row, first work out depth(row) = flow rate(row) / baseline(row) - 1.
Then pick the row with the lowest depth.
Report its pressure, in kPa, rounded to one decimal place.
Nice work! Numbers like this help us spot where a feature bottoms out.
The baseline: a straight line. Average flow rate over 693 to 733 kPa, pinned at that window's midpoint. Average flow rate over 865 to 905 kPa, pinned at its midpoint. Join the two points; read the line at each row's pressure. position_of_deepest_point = 831.0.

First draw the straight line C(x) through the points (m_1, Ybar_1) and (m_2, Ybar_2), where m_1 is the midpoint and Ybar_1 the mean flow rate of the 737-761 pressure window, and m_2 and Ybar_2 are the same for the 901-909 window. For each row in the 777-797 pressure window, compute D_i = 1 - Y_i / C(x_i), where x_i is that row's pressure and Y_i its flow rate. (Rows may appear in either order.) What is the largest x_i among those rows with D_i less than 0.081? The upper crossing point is 795.0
